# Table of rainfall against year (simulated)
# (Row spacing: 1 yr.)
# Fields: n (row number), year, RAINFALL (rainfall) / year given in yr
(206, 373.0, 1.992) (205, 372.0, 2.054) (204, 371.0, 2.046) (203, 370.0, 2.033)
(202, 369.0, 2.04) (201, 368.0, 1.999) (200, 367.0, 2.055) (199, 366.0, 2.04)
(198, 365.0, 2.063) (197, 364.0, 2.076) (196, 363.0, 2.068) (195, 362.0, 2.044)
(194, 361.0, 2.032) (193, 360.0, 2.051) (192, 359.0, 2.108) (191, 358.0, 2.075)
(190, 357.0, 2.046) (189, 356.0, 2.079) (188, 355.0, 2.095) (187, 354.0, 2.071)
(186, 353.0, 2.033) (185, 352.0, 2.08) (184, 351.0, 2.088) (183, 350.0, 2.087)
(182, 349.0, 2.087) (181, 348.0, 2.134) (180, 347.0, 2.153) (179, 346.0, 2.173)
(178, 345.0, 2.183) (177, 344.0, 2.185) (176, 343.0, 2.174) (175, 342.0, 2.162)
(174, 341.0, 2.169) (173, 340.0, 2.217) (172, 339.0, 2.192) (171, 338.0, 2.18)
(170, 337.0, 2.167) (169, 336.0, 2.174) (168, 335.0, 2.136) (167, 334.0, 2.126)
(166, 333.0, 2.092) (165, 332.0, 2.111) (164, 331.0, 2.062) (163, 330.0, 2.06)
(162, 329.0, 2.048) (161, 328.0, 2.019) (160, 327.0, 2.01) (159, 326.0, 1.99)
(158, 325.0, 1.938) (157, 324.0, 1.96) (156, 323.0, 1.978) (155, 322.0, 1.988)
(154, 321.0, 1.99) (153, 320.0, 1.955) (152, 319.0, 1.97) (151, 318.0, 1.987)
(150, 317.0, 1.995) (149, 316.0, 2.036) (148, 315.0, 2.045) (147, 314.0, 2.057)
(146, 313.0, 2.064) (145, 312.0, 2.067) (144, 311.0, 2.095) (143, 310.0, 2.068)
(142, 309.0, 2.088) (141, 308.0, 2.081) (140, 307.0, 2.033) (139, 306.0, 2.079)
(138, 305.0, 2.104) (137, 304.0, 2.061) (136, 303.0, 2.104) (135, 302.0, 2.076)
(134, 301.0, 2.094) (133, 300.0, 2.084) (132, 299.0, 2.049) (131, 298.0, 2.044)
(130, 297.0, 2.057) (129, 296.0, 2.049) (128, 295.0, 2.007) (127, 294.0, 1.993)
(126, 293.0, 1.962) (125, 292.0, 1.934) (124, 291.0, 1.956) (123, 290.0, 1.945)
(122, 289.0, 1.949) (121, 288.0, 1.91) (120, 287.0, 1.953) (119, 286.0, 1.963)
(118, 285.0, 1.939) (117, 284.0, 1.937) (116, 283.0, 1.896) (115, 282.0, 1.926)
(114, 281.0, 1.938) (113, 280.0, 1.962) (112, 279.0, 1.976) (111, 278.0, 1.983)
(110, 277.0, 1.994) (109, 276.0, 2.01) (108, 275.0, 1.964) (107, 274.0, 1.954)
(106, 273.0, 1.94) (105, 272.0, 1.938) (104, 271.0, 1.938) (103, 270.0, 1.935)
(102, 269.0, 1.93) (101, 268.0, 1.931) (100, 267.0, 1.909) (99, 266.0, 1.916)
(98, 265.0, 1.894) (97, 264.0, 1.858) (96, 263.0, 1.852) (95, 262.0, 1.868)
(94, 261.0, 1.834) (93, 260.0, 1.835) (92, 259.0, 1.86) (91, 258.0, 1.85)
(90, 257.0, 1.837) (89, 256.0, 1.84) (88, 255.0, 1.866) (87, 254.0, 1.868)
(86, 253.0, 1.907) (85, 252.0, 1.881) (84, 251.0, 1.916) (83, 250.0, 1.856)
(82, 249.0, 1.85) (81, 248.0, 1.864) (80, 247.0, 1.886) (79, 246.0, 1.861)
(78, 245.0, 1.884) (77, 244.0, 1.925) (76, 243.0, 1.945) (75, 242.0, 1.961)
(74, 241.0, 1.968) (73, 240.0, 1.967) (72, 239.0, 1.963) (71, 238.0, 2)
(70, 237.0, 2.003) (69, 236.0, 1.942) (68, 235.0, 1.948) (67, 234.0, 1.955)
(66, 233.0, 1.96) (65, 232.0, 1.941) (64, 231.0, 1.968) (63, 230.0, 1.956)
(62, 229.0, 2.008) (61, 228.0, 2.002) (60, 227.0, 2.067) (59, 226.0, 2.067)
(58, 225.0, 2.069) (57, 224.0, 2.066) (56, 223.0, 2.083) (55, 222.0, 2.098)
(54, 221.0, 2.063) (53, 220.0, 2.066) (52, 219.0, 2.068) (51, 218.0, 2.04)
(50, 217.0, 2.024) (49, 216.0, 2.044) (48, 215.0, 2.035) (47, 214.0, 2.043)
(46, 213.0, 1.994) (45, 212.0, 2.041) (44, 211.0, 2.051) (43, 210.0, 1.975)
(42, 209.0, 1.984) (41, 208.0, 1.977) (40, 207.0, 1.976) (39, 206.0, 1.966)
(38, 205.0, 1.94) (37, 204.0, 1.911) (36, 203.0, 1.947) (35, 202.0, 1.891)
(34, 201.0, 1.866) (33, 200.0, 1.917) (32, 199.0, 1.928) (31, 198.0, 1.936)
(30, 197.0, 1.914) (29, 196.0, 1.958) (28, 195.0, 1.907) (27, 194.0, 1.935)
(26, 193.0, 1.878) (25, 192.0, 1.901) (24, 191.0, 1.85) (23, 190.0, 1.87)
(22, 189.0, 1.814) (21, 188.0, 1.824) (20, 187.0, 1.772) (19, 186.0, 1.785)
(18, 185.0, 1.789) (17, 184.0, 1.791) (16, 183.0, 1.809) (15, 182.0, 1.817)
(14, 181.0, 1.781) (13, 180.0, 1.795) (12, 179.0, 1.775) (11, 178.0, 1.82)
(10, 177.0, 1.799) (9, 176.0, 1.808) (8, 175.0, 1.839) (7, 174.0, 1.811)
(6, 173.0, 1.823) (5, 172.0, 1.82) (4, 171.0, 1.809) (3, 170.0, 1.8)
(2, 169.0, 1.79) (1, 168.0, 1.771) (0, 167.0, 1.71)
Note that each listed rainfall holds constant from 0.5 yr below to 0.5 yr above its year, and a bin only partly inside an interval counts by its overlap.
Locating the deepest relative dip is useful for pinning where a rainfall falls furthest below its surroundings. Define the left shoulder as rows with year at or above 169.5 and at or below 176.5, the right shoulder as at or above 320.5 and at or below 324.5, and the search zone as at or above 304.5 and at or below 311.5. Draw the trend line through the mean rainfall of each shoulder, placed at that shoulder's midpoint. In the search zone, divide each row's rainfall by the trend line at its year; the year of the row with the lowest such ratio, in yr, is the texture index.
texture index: 307.0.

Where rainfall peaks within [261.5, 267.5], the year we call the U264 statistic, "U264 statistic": 266.0 yr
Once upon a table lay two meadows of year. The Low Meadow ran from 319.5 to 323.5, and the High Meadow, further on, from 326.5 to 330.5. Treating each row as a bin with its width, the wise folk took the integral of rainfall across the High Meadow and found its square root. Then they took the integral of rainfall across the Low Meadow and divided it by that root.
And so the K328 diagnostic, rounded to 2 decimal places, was 2.77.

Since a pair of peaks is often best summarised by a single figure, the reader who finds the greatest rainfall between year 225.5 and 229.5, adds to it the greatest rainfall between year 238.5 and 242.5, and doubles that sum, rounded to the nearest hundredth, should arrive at 8.07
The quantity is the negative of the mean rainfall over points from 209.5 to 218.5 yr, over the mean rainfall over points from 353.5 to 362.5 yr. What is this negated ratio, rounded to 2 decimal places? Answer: -0.98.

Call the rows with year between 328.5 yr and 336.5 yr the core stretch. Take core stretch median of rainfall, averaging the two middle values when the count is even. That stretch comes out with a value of 2.10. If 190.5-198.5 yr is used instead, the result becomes 1.91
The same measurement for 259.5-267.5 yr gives 1.86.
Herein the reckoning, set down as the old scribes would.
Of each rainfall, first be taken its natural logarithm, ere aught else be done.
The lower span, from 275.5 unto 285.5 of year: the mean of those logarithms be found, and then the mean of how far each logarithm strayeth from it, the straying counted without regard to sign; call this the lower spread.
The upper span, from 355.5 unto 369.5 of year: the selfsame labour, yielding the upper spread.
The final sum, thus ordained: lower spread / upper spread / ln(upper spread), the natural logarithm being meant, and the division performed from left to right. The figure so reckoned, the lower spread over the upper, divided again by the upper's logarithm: -0.33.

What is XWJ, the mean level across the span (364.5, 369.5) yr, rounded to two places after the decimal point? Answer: 2.04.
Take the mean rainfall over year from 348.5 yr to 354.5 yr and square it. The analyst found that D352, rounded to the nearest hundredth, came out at 4.30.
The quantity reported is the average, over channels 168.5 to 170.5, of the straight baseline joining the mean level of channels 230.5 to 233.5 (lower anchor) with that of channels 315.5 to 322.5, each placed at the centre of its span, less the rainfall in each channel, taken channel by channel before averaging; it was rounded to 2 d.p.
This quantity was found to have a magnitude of 0.14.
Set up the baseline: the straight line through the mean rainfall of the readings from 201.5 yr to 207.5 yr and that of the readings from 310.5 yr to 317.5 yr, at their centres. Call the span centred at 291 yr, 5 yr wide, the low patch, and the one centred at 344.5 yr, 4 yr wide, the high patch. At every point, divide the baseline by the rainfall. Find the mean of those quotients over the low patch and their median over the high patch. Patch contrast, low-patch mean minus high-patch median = 0.084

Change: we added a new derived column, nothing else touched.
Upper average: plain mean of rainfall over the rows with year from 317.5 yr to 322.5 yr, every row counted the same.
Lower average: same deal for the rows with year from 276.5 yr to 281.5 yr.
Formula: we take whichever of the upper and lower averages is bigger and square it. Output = 3.9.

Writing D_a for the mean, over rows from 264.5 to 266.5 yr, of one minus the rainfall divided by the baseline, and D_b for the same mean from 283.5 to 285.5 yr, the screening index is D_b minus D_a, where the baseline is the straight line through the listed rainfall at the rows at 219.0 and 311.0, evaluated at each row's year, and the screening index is -0.013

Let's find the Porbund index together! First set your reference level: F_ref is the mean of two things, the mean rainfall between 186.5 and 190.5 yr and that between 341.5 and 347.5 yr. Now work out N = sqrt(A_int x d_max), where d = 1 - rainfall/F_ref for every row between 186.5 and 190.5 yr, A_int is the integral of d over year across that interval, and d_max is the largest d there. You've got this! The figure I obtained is 0.20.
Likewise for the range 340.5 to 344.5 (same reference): 0.17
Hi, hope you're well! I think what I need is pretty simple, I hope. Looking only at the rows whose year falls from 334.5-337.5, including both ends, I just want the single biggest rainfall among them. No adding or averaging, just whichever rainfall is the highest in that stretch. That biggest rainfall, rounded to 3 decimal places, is 2.174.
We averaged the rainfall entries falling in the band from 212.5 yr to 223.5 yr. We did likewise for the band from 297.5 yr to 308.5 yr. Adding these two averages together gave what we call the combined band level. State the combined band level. 4.12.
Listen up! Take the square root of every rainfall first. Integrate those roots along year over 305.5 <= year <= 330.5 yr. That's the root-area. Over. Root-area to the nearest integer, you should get 36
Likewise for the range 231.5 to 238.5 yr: 10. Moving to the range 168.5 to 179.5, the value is 15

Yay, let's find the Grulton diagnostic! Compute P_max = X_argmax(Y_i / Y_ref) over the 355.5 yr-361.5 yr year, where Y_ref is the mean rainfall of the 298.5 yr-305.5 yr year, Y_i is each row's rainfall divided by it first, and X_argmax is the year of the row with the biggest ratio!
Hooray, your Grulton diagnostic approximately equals 359.0 yr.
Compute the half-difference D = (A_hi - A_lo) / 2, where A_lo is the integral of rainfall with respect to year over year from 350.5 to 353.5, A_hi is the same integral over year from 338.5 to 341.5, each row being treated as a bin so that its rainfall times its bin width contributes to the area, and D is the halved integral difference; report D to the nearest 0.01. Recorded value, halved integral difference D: 0.19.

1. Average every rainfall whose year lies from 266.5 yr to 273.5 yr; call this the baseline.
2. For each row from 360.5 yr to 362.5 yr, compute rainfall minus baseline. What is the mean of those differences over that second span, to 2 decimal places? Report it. 0.11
